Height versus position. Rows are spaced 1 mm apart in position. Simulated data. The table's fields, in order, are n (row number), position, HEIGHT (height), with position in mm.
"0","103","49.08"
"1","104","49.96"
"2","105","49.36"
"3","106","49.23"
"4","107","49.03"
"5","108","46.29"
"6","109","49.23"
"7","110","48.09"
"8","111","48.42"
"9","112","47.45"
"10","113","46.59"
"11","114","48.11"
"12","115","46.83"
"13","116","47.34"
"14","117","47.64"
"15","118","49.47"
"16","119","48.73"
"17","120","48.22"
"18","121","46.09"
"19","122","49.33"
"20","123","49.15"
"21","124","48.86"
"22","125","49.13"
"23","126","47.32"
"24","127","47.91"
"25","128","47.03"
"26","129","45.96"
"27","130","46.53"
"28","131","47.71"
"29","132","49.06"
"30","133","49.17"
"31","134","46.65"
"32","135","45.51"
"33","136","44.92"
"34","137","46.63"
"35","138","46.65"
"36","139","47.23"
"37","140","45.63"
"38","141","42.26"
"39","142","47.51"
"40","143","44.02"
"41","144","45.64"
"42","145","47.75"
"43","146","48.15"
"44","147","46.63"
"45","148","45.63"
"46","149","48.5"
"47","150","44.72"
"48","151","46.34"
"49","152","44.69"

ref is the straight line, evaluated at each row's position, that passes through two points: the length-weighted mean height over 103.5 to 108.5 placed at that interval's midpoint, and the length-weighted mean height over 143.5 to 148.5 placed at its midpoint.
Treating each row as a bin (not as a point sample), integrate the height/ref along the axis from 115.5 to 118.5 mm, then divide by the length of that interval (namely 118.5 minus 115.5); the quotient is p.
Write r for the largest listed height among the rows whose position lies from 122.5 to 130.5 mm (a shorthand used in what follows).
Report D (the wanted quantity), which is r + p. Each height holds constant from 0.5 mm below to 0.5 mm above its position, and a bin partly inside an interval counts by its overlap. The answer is 50.1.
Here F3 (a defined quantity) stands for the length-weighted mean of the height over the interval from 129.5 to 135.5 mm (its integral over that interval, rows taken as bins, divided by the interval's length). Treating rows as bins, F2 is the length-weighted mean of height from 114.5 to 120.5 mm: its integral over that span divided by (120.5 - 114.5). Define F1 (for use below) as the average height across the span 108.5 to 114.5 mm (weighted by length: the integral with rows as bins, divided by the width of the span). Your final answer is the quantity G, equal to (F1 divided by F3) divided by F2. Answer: 0.0211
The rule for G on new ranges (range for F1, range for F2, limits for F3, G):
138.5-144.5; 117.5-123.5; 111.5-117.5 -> 0.0198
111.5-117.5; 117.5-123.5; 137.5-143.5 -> 0.0214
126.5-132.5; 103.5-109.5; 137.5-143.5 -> 0.0213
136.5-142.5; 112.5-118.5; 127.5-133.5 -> 0.0203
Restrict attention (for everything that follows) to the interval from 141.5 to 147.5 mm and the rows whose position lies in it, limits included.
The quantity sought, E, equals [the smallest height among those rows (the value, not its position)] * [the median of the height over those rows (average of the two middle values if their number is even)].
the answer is 2072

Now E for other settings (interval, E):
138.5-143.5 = 1928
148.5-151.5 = 2072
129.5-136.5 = 2096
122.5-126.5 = 2318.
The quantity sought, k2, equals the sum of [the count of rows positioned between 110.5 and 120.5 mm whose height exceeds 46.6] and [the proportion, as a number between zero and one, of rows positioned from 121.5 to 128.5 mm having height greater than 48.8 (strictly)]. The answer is 9.6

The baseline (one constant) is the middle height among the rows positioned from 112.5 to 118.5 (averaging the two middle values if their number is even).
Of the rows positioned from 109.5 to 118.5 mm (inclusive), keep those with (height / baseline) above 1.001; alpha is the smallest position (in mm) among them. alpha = 110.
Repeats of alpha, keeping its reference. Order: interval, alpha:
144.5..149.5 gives 145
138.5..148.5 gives 145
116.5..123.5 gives 117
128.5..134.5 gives 131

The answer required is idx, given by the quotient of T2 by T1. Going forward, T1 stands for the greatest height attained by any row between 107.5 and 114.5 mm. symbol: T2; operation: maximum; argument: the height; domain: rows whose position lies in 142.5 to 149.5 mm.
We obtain 0.99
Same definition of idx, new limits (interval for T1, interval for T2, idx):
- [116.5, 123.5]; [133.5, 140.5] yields 0.95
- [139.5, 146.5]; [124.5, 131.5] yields 1.02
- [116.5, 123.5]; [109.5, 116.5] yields 0.98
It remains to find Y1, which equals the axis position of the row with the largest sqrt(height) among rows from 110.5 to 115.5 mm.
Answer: 111 mm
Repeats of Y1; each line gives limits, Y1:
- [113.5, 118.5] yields 118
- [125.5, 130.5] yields 127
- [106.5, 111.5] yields 109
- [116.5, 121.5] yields 118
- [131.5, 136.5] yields 133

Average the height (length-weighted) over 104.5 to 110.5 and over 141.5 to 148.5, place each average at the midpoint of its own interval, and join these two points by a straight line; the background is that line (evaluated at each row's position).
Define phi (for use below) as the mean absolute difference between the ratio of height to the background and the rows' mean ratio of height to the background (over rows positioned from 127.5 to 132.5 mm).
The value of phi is 0.020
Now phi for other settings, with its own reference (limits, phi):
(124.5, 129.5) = 0.017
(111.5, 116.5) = 0.009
